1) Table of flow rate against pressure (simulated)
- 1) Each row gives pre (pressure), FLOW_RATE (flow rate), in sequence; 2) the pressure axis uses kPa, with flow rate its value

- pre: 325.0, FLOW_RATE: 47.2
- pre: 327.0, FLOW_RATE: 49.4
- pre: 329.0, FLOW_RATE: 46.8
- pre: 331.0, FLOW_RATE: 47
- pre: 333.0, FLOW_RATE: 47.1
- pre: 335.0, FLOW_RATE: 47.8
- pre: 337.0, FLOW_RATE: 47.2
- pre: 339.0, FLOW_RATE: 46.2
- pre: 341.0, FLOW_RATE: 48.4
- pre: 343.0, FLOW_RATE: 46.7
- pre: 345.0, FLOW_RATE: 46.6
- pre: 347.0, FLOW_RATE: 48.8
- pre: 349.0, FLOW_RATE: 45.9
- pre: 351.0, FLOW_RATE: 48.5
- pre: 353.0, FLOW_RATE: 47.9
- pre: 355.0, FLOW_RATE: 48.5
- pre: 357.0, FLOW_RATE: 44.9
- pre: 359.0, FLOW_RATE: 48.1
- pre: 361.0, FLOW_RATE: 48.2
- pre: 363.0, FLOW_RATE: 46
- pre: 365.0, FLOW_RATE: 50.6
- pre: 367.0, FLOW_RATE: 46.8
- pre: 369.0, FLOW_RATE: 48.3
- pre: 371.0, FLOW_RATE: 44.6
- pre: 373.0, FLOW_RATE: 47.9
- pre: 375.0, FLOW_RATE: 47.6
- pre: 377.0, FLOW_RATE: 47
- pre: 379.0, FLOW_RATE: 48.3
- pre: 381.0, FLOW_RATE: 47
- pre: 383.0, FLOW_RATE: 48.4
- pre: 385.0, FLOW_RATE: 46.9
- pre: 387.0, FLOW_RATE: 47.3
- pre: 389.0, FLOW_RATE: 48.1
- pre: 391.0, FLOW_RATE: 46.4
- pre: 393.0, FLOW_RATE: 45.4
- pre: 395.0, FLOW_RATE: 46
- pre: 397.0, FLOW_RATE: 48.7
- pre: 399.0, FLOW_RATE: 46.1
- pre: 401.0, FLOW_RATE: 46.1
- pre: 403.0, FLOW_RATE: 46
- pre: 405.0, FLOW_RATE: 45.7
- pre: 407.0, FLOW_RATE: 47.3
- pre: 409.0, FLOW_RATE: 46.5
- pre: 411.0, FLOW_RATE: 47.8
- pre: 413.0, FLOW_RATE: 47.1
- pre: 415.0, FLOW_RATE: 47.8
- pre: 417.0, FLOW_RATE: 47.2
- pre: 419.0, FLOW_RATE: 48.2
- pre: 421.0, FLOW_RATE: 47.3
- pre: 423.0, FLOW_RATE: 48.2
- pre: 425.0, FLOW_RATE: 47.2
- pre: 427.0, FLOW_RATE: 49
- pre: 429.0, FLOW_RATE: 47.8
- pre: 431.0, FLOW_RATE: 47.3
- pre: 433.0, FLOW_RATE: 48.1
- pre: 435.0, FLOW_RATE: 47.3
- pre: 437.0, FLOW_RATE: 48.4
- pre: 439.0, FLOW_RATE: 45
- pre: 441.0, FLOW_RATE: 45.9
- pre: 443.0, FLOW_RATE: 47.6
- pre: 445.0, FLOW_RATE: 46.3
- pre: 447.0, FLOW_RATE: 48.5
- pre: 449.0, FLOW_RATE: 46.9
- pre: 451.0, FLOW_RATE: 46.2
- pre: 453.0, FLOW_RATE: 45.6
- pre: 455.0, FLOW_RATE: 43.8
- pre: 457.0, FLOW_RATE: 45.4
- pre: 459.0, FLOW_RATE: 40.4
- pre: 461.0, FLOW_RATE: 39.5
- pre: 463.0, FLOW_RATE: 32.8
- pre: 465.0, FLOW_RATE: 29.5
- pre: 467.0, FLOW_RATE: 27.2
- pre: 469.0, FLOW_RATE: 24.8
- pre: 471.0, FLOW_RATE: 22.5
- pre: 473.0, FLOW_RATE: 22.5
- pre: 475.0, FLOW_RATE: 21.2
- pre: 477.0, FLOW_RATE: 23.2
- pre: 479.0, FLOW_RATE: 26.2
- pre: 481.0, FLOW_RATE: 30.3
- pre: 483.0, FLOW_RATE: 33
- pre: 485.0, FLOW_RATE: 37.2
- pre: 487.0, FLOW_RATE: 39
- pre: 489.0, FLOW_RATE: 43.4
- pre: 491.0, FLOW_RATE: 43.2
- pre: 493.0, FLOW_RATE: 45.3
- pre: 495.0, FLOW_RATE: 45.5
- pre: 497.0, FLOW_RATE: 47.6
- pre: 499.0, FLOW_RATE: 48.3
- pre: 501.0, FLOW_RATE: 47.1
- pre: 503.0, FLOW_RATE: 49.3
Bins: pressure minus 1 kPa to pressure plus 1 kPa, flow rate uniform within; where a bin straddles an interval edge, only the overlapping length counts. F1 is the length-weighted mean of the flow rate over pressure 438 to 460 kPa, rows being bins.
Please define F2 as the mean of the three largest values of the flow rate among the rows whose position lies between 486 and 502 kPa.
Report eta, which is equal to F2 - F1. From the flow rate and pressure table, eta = 2.1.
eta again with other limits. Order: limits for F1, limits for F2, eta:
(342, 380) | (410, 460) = 1.2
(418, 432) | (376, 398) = 0.6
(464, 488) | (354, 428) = 21.4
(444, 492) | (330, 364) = 12.8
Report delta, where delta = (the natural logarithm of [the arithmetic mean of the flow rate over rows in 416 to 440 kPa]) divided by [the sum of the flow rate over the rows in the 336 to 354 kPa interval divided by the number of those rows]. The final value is 0.0816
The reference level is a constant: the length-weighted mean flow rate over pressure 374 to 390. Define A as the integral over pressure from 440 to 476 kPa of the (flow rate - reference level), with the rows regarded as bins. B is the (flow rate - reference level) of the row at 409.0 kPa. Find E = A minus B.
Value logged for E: -358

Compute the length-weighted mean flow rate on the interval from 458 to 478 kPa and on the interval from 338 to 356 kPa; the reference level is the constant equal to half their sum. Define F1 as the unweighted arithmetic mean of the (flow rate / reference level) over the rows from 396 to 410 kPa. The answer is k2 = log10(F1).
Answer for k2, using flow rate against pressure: 0.090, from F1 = 1.23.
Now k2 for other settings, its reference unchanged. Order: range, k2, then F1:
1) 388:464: 0.085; 1.22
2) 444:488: -0.034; 0.93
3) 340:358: 0.096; 1.25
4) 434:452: 0.092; 1.24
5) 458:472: -0.088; 0.82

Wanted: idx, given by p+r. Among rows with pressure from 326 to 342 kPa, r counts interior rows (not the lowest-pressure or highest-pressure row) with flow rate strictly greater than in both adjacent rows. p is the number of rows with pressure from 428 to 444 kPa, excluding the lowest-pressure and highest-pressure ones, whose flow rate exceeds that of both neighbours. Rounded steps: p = 2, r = 1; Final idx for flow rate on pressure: 3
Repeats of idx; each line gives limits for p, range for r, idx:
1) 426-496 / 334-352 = 8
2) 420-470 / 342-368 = 12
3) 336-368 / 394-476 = 18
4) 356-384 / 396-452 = 15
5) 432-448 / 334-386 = 12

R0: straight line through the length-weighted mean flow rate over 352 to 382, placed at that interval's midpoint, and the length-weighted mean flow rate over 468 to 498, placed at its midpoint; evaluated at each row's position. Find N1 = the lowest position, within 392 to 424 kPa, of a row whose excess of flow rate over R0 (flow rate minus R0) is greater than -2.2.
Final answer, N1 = 393.0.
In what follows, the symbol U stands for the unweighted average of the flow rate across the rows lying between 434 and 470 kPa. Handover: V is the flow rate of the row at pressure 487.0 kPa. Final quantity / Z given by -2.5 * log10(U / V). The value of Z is -0.07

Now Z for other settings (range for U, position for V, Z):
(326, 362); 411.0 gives 0.01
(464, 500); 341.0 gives 0.39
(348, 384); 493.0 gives -0.05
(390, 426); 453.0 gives -0.03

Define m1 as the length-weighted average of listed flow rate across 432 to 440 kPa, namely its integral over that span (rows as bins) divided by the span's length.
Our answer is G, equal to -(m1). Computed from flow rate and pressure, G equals -47.2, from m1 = 47.2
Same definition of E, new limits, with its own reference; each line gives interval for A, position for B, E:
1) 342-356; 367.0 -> 1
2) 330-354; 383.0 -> -6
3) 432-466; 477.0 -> -99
